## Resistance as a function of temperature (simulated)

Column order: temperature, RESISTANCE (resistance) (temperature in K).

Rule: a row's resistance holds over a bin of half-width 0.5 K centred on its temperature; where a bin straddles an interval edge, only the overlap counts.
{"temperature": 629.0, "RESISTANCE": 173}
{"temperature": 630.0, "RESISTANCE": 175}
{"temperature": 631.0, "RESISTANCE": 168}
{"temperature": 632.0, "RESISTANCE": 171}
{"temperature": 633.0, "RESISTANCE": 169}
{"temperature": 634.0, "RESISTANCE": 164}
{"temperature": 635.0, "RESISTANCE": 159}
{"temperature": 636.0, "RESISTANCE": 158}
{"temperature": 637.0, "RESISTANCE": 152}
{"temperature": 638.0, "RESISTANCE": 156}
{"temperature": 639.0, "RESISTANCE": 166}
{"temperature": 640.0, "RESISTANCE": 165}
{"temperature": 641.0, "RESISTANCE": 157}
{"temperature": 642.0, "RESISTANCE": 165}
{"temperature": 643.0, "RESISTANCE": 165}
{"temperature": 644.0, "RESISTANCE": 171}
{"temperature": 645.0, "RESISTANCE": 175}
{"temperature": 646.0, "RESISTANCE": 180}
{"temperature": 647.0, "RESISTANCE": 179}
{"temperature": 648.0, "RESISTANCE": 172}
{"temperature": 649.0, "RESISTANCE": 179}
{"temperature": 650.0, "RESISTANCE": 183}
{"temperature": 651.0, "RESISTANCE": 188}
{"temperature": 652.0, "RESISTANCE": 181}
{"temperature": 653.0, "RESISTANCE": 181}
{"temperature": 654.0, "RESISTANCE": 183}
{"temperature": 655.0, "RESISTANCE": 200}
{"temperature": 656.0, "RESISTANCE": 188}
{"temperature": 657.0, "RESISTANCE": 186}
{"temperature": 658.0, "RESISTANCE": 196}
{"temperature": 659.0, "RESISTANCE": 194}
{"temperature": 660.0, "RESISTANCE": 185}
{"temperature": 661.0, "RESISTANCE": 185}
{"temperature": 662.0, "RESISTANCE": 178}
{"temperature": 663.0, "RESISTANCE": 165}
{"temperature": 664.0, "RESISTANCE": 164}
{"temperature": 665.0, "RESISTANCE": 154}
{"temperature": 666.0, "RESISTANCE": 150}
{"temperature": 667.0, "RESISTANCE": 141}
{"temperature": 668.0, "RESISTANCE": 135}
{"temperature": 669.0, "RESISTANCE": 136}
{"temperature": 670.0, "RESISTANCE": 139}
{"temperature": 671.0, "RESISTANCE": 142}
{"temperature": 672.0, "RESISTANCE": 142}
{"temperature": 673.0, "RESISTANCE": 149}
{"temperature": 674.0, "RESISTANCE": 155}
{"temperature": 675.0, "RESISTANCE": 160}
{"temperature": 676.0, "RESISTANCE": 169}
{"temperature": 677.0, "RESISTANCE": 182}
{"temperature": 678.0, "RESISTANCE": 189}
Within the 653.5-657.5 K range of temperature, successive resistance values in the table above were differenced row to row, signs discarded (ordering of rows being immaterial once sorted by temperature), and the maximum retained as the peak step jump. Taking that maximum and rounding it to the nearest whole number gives 17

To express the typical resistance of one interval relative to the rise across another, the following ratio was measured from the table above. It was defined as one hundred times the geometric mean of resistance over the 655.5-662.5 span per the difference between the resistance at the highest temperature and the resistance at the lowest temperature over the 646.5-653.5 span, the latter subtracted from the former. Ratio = 9367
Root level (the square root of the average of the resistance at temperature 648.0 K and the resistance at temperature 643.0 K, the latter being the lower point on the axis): 13.0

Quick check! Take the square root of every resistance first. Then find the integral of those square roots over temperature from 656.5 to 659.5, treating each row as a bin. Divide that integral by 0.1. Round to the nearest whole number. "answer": 416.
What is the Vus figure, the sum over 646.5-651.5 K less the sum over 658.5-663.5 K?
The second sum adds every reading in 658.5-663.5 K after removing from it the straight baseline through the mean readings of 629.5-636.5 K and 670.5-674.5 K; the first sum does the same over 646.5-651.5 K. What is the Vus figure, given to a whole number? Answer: -35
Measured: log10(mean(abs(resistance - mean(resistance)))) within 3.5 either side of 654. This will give 0.66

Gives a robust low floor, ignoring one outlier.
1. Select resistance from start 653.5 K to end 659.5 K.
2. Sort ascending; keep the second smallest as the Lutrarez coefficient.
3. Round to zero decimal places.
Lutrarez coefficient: 186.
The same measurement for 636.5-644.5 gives 156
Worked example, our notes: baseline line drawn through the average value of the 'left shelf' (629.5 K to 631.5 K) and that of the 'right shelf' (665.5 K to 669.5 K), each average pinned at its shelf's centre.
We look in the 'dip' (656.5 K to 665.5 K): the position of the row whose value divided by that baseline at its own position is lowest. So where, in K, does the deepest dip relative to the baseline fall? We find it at 665.0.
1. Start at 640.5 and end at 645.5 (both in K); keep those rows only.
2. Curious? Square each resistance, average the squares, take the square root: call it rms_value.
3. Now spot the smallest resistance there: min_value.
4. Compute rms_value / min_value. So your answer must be 1.06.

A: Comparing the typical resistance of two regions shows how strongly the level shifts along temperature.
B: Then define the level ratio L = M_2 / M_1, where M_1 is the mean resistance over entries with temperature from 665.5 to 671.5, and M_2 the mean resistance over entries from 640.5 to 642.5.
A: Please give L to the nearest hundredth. 1.15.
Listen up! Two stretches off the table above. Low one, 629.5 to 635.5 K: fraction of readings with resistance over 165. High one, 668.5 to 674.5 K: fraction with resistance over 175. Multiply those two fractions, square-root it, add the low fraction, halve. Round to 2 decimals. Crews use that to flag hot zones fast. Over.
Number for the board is 0.33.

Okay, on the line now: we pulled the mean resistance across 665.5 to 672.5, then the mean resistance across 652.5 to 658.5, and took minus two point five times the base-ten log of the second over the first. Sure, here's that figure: -0.32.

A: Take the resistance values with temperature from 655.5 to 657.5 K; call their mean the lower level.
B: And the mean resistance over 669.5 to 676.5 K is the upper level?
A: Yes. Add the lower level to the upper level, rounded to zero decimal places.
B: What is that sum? 338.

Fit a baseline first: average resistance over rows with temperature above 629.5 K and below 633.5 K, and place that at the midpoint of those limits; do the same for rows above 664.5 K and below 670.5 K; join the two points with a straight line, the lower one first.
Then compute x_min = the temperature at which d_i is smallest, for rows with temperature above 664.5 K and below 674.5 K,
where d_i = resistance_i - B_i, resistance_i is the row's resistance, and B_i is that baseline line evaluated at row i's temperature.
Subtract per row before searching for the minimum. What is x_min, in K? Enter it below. 668.0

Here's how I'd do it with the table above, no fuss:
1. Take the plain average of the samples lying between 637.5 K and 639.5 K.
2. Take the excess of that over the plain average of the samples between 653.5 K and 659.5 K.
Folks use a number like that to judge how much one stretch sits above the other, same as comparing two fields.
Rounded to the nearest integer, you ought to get -30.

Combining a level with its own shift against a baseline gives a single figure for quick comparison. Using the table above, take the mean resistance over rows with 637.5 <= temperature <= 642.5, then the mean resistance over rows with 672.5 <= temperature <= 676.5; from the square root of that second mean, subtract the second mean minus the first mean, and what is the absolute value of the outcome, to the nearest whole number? 16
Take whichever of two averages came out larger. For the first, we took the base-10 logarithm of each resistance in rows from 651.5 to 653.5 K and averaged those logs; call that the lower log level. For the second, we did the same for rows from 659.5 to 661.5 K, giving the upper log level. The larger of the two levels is 2.27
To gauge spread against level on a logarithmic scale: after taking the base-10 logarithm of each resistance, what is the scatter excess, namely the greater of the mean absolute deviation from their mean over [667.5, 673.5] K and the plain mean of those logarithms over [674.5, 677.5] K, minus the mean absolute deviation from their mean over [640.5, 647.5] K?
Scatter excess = 2.21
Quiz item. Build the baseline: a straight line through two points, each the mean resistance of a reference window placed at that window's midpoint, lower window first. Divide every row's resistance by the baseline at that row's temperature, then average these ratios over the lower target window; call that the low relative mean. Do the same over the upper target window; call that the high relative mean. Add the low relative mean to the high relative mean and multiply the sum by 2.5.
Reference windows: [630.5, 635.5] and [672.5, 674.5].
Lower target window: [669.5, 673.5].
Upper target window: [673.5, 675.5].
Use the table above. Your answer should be 4.9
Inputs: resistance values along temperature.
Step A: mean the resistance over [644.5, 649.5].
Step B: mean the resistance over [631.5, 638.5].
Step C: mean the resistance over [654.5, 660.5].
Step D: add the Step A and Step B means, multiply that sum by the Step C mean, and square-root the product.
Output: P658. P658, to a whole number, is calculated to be 255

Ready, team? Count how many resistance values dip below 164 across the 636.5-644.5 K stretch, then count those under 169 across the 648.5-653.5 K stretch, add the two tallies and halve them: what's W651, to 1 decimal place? 1.5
